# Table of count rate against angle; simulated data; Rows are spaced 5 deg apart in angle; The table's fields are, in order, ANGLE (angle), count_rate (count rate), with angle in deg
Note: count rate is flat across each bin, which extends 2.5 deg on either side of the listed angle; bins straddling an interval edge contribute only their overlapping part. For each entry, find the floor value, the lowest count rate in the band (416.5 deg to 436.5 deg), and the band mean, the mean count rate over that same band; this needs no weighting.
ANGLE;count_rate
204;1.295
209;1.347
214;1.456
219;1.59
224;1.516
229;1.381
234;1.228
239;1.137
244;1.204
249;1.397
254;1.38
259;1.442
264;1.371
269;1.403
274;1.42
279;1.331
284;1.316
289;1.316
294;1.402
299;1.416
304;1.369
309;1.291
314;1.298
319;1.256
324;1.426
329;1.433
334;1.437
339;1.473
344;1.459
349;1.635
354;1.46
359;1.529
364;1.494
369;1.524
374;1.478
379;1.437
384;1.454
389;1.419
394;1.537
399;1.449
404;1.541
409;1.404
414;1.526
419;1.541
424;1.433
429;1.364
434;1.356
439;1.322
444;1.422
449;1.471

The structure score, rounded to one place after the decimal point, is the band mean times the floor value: 1.9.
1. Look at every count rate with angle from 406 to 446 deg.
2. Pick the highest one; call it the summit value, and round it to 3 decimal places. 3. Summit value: 1.541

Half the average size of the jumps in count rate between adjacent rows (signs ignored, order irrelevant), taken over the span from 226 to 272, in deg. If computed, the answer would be 0.043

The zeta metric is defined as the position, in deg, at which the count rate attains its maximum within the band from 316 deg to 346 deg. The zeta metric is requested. 339 deg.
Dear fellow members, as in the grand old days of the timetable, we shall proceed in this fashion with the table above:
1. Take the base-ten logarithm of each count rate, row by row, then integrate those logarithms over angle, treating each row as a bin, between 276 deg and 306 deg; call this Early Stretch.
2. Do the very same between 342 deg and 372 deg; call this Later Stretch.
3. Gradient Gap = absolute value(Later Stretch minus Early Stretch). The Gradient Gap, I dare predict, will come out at 1.43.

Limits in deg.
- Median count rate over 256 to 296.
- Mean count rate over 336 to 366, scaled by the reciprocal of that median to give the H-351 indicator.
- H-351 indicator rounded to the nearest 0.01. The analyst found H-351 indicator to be 1.09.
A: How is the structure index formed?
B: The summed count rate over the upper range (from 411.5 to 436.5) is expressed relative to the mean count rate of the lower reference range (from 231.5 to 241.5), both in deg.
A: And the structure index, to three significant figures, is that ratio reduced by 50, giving -43.9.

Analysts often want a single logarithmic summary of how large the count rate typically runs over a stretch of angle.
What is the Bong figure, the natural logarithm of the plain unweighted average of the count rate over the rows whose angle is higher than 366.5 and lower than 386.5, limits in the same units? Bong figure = 0.39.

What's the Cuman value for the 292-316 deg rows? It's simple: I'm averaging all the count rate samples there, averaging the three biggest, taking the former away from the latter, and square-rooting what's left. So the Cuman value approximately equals 0.201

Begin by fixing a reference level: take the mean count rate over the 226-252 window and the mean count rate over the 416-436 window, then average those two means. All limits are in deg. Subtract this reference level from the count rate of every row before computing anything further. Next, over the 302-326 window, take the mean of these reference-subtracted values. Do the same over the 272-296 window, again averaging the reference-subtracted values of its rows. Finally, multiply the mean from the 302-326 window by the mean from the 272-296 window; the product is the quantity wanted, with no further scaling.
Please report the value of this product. 0.000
